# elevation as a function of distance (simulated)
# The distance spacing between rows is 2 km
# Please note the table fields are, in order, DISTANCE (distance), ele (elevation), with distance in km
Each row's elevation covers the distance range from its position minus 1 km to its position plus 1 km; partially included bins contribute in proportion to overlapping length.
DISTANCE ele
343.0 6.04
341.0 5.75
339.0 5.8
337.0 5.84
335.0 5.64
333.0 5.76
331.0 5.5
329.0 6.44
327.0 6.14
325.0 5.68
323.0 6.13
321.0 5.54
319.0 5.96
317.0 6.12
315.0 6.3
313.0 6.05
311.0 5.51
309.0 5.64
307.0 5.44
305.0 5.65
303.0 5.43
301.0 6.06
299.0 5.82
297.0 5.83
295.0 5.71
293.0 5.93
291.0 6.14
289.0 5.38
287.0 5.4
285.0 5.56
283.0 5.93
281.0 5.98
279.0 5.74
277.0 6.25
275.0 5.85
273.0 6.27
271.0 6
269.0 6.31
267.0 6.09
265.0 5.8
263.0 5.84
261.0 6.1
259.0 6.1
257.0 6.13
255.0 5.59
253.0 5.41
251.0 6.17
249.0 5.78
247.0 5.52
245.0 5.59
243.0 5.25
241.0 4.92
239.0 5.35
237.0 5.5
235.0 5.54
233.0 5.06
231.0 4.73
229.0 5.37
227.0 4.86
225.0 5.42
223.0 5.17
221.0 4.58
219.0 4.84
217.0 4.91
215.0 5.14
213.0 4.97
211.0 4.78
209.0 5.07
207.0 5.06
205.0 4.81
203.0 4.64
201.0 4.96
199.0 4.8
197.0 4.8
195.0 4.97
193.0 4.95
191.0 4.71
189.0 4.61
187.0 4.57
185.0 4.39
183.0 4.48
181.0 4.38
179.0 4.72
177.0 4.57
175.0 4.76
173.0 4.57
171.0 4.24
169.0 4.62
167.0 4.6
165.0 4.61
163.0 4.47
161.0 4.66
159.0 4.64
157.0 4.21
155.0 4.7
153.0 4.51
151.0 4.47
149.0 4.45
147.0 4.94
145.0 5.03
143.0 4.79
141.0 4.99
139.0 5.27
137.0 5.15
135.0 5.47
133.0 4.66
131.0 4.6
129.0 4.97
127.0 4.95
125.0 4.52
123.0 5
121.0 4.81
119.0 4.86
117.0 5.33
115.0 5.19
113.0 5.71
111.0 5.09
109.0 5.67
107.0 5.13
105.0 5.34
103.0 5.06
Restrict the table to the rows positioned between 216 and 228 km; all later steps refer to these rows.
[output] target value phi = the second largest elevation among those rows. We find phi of 5.17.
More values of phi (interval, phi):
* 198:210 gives 5.06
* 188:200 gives 4.95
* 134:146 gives 5.27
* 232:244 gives 5.5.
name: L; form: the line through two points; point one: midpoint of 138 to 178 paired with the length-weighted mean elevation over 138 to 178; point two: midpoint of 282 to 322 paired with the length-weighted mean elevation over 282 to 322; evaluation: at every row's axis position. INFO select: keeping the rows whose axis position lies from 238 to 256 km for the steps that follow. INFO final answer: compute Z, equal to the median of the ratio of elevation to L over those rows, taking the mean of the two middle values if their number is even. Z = 1.03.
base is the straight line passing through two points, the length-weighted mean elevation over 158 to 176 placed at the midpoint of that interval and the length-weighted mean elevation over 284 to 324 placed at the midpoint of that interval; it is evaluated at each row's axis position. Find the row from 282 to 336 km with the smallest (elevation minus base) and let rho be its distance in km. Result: 331.0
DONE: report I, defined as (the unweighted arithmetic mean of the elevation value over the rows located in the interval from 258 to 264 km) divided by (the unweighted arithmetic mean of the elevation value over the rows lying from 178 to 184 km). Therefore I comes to 1.33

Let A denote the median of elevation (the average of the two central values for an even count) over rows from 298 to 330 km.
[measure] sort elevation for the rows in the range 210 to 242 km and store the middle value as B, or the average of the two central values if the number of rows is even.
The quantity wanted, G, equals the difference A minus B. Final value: 0.9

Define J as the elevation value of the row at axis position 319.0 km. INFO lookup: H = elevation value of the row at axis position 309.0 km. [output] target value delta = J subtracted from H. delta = -0.3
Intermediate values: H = 5.64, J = 5.96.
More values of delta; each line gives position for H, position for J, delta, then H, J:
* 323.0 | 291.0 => 0.0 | 6.13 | 6.14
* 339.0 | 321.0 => 0.3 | 5.8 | 5.54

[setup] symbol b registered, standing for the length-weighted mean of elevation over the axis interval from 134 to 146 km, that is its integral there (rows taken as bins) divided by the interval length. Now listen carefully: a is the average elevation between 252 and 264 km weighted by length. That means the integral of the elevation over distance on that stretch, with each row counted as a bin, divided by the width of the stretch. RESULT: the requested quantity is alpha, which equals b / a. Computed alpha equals 0.87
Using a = 5.9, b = 5.1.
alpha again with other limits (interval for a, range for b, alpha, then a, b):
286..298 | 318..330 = 1.04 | 5.7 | 6.0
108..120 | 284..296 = 1.07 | 5.3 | 5.7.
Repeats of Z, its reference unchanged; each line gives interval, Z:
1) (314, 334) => 1.02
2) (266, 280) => 1.11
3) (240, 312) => 1.04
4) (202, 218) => 0.97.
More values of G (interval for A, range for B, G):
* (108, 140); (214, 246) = -0.1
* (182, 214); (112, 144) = -0.2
